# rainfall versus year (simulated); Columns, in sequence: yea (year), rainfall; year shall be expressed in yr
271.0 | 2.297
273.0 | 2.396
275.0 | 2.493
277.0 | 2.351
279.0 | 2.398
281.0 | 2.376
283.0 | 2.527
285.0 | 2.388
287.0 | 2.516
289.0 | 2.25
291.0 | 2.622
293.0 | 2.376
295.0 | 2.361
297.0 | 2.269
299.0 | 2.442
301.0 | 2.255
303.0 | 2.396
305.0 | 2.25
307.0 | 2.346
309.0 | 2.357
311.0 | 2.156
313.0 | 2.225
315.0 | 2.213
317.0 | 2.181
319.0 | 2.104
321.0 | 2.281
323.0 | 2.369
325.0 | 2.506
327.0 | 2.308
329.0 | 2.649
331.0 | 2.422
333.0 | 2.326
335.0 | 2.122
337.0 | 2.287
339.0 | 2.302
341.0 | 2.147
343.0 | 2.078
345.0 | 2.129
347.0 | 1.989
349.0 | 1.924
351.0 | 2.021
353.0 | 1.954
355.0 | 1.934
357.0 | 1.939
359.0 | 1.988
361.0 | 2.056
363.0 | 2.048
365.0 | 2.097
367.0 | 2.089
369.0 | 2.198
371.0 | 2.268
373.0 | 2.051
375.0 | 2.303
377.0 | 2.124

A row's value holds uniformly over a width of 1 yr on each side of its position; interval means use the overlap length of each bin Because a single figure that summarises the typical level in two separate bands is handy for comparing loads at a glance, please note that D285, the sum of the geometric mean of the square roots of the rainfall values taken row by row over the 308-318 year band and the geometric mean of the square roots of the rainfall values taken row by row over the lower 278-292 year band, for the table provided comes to 3.05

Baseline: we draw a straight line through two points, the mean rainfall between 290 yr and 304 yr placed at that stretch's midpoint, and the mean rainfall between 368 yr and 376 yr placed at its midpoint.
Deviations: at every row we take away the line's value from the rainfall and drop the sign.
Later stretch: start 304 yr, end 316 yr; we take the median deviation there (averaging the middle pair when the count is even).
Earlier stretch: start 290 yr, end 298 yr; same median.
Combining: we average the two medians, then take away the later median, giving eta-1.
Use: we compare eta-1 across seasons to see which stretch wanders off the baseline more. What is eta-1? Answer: -0.023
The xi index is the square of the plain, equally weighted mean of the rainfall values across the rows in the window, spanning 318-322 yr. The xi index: 4.8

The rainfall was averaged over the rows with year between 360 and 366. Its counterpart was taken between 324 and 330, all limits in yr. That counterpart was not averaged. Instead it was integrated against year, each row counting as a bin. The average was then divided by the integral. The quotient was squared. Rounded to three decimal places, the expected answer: 0.019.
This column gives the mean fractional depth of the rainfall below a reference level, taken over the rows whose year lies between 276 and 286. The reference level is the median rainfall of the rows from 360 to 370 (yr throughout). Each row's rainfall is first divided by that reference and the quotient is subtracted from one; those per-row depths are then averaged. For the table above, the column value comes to -0.15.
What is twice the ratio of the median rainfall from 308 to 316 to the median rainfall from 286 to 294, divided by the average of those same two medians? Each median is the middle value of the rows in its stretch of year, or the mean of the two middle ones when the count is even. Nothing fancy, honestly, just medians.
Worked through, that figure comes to 0.78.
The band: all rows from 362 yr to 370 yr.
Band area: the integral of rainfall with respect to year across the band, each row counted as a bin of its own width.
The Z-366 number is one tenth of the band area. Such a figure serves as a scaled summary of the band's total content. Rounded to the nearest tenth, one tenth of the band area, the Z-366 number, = 1.7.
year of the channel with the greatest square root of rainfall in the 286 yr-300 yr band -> 291.0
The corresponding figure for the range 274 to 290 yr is 283.0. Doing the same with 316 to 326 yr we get 325.0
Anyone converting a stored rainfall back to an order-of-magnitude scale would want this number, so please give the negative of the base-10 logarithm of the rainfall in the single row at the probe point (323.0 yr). -0.37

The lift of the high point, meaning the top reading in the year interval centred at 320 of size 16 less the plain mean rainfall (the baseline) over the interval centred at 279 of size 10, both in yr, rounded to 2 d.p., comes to 0.08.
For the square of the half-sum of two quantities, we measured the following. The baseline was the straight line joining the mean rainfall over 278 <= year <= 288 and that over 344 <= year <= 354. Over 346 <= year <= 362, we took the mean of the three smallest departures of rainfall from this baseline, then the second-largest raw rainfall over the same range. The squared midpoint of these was 0.98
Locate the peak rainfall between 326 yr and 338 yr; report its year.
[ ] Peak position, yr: 329.0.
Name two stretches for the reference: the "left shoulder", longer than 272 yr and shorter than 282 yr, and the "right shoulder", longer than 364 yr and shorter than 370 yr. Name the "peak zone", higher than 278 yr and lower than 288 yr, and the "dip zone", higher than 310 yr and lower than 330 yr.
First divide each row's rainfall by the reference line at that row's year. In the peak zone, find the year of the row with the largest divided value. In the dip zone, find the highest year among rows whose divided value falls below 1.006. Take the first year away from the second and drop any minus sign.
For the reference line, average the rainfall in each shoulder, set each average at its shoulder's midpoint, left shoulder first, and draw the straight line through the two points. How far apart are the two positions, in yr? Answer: 34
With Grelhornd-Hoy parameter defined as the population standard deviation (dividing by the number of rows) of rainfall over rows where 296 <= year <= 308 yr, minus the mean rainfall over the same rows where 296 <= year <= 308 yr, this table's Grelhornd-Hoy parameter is -2.25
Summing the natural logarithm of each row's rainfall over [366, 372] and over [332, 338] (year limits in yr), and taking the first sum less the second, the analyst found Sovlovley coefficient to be -0.1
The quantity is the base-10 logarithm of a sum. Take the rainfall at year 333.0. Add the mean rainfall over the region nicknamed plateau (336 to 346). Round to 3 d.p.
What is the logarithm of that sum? 0.655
